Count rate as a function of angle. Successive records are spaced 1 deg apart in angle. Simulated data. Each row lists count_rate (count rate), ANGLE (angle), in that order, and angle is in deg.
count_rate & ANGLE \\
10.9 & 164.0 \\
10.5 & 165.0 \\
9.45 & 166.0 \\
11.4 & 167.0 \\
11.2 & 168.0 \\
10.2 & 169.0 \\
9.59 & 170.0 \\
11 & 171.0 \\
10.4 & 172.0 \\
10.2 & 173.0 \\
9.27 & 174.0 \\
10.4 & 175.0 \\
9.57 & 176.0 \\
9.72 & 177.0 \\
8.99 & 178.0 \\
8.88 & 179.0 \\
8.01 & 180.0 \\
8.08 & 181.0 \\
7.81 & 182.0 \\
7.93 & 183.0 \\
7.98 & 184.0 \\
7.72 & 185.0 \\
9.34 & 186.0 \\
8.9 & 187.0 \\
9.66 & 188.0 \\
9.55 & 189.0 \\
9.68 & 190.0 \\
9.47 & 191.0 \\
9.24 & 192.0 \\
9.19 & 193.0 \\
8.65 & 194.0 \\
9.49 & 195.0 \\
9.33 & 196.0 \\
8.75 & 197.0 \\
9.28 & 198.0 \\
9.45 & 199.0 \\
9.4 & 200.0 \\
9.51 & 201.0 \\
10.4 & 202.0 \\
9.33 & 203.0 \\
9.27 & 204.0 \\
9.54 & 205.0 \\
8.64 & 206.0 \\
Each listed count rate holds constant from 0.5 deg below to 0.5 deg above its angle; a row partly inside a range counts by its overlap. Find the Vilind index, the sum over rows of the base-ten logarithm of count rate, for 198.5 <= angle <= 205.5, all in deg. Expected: 6.9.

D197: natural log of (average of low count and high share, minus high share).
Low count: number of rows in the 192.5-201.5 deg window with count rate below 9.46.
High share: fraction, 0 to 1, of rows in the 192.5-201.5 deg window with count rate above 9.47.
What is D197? 1.2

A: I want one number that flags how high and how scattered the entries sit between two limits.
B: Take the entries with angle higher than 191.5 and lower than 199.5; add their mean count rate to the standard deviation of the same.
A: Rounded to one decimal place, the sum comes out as 9.5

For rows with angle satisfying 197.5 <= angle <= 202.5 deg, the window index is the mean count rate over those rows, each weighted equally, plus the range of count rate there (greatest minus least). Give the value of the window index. 10.7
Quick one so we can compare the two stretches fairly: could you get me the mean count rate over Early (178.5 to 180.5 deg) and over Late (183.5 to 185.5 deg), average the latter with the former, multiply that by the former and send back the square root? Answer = 8.3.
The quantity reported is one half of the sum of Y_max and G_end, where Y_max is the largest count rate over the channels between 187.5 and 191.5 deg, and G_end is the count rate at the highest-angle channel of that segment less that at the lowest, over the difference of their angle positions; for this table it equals 4.8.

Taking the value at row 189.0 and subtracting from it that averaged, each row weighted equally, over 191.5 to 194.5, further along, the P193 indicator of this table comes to 0.52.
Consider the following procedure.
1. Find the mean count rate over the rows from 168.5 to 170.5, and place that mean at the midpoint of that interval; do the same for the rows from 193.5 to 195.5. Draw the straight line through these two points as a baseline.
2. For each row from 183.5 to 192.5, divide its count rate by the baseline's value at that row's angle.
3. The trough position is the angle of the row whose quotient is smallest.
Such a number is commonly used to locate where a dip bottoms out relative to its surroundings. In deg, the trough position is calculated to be 185.0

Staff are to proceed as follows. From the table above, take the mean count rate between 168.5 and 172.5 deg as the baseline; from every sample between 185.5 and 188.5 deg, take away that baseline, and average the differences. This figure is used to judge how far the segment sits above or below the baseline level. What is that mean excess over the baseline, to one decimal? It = -1.0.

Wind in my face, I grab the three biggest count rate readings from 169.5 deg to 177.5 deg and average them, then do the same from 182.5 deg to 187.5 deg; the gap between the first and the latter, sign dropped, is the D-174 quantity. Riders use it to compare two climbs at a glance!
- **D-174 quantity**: 1.9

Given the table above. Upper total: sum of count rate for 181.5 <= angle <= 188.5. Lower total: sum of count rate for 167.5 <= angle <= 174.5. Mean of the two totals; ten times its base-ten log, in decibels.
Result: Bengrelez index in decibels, 18.2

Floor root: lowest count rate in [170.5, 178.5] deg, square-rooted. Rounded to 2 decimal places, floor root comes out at 3.00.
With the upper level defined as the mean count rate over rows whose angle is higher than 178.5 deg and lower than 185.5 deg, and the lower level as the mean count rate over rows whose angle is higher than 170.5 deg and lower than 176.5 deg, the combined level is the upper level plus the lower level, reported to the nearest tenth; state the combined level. 18.2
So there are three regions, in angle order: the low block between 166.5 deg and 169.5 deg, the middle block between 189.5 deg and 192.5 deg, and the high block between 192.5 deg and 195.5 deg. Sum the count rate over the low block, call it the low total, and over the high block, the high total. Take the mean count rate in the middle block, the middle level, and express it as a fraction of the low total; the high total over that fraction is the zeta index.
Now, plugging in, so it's 95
